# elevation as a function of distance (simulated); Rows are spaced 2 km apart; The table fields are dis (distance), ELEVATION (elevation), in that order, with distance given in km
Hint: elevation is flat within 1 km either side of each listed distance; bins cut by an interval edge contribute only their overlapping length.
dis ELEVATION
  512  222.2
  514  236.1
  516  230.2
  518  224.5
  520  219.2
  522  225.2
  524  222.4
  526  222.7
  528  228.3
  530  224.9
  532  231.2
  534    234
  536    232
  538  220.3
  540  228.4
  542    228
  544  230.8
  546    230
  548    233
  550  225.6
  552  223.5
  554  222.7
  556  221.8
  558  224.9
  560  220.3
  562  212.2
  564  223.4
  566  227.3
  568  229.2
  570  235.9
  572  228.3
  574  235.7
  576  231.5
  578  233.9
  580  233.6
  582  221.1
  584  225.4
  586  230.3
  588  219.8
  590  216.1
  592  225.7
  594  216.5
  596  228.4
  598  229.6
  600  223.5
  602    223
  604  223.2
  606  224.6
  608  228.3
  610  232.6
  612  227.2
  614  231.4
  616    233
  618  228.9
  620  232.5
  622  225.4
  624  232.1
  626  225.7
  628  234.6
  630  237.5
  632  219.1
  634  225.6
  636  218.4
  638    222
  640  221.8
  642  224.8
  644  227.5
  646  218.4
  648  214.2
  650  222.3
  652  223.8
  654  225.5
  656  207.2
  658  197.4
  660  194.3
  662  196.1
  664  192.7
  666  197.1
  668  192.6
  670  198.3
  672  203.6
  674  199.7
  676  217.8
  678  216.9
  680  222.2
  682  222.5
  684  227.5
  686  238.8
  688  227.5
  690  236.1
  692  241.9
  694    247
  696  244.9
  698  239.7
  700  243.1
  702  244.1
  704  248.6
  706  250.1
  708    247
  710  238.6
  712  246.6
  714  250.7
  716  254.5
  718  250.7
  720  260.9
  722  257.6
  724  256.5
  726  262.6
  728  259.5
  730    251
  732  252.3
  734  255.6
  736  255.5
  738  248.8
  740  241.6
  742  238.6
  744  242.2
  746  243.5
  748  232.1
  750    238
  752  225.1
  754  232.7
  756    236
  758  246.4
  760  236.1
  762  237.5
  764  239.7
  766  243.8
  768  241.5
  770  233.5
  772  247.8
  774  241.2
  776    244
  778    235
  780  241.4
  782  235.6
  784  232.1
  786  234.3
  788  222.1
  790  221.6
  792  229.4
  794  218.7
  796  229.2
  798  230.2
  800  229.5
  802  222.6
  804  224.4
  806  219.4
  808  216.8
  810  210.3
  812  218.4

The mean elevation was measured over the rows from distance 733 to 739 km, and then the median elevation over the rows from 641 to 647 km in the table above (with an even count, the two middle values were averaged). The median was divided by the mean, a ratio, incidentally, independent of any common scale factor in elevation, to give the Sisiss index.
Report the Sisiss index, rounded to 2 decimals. 0.89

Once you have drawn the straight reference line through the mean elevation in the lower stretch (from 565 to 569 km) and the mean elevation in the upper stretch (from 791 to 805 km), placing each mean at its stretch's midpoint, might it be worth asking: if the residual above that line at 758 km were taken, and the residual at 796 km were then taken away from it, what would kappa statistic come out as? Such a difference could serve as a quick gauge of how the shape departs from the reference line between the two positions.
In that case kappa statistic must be 17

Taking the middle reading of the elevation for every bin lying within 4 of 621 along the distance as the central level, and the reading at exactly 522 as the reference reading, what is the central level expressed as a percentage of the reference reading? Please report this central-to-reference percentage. 102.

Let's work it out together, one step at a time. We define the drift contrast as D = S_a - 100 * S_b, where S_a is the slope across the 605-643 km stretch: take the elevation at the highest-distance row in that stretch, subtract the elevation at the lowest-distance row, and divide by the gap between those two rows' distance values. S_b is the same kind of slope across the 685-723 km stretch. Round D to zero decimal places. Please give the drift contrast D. -52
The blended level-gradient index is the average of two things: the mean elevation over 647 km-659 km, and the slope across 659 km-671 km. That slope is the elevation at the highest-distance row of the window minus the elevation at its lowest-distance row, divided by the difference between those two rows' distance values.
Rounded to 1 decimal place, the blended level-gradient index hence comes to 107.7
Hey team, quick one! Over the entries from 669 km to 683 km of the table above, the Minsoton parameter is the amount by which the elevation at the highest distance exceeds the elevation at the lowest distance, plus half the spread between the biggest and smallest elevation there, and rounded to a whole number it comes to 36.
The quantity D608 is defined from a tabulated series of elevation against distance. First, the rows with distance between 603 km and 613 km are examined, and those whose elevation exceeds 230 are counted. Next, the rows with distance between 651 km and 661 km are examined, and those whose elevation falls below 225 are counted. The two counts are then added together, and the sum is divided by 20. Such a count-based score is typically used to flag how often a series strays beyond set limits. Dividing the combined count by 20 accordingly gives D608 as 0.25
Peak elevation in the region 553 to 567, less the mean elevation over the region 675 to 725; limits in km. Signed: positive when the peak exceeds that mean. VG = -14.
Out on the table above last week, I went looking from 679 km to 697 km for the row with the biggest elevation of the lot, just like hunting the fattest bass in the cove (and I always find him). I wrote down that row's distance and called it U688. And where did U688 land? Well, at 694 km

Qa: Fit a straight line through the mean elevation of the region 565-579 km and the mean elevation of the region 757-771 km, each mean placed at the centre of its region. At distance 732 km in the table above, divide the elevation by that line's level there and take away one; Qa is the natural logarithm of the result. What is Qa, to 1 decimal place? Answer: -2.8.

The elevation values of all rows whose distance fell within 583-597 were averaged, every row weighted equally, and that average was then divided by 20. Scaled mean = 11.2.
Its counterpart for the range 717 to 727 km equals 12.9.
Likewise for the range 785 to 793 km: 11.3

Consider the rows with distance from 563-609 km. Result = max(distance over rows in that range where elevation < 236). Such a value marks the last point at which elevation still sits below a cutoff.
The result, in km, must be 608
